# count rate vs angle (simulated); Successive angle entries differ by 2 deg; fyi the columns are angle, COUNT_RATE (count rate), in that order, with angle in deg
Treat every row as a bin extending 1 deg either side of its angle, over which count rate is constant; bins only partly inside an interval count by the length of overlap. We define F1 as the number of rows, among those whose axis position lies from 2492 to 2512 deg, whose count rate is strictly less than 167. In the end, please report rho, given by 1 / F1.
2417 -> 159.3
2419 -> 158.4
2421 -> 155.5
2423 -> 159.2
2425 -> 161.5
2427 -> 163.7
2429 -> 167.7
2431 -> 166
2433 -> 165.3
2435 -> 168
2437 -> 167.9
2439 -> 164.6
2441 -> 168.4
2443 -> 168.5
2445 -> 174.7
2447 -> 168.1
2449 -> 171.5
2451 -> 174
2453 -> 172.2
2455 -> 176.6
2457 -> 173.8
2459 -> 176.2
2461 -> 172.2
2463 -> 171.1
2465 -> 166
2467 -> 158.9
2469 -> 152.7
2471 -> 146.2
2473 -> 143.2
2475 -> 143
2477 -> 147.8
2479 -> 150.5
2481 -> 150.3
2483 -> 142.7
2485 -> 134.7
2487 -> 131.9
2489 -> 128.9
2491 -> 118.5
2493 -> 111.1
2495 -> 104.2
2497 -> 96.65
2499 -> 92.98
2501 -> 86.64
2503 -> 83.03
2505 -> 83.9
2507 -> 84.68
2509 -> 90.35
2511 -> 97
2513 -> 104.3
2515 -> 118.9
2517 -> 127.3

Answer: 0.10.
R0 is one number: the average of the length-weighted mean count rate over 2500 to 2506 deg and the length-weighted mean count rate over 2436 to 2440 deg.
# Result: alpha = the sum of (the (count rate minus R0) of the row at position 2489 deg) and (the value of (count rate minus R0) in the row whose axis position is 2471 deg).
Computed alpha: 24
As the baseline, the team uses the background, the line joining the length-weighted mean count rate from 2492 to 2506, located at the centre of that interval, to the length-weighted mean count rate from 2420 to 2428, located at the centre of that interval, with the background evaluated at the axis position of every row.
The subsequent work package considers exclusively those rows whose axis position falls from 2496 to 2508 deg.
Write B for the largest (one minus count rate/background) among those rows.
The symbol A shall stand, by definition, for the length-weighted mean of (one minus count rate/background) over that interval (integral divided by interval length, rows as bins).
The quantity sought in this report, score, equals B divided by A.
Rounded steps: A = 0.04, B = 0.08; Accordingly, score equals 2.17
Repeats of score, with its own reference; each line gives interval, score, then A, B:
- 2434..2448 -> 0.72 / -0.16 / -0.12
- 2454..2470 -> 0.81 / -0.33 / -0.27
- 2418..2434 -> -1.67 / -0.03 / 0.04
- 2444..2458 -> 0.75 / -0.27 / -0.20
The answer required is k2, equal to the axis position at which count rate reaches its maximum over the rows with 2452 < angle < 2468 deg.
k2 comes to 2455 deg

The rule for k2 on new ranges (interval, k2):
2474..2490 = 2479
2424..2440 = 2435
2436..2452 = 2445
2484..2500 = 2485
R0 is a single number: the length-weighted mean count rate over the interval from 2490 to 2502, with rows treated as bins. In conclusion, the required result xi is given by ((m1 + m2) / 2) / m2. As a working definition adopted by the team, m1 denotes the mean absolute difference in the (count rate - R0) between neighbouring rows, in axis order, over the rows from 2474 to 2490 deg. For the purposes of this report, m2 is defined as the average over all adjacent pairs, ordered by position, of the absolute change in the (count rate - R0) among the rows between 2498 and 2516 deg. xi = 0.86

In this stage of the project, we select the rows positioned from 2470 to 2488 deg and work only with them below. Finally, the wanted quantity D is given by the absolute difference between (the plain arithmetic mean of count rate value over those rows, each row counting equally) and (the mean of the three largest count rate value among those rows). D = 6.2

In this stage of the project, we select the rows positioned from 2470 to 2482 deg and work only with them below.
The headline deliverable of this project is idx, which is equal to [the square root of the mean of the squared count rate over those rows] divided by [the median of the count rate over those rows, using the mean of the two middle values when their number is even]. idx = 1.00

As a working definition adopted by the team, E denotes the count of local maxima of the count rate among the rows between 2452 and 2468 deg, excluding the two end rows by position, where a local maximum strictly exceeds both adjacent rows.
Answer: 2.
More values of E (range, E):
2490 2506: 0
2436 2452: 1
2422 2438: 2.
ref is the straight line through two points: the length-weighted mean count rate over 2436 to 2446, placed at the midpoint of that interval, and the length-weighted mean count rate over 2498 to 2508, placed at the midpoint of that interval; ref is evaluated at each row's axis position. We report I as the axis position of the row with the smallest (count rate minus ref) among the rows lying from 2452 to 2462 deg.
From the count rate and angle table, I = 2453 deg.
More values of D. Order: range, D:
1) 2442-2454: 2.1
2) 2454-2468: 4.8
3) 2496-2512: 6.1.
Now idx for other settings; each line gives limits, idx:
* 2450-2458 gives 1.00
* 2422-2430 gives 1.00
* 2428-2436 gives 1.00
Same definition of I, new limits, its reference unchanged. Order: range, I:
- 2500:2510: 2503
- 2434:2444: 2435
